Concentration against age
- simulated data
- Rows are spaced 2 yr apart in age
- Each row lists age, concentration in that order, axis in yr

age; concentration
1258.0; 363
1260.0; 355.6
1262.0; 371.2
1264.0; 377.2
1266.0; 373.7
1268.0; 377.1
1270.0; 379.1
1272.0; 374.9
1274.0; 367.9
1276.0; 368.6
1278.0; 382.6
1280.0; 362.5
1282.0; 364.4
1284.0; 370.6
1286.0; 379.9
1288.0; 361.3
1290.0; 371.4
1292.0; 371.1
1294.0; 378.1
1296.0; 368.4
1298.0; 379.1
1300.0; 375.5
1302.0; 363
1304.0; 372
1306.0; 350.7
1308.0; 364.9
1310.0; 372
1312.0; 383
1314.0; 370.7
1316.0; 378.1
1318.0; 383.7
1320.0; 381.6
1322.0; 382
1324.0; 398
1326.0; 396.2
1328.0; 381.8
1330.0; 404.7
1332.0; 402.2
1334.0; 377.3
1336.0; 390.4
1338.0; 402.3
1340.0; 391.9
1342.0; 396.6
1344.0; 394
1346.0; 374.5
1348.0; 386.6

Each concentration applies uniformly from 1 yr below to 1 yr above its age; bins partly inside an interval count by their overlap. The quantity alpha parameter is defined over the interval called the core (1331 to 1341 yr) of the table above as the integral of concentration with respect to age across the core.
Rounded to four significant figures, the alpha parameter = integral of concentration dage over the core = 3928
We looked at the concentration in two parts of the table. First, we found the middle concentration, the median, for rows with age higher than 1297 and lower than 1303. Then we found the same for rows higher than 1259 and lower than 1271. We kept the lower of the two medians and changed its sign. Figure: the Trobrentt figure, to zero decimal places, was -375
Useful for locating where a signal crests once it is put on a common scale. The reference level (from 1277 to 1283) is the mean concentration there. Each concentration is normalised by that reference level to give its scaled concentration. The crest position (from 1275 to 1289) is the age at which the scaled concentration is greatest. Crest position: 1278.0 yr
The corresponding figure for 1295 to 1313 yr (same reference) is 1312.0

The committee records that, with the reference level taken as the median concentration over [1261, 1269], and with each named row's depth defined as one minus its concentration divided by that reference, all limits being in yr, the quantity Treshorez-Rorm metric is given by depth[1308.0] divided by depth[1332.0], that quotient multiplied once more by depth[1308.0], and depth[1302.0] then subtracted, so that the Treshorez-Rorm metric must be -0.044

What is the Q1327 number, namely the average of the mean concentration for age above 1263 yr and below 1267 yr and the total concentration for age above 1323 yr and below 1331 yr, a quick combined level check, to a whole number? 978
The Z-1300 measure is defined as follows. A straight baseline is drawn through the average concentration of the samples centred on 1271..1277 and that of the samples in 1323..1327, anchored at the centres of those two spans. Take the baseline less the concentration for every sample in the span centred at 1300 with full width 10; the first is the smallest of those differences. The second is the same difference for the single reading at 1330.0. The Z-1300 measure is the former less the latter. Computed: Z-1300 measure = 8.9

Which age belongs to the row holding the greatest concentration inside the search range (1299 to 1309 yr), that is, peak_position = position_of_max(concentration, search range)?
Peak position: 1300.0 yr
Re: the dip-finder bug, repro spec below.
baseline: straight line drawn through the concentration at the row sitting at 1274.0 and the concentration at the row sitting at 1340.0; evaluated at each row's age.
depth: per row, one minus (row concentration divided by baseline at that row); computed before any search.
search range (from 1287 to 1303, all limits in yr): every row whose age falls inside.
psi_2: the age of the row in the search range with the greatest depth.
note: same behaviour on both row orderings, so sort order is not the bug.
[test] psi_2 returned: 1302.0 yr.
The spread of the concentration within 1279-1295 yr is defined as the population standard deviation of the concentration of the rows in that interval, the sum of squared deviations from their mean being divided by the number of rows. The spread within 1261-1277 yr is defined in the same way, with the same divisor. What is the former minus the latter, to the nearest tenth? 2.5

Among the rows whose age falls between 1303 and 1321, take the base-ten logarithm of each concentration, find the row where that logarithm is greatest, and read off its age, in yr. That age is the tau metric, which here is 1318.0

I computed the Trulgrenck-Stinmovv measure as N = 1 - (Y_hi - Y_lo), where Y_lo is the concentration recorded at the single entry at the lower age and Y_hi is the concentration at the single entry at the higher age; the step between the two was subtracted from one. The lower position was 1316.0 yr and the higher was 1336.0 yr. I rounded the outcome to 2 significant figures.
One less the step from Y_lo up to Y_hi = -11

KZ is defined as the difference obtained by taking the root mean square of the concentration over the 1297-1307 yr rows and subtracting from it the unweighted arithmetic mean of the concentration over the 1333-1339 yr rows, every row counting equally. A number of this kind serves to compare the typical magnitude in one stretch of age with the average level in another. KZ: -22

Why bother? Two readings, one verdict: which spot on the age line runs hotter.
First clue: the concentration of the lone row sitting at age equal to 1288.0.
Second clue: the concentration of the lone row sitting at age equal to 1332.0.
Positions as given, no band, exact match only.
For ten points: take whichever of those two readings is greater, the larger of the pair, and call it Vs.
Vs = 402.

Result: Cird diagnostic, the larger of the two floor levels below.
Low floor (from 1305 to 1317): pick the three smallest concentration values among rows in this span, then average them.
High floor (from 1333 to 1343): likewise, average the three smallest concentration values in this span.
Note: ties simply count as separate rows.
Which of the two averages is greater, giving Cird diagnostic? 387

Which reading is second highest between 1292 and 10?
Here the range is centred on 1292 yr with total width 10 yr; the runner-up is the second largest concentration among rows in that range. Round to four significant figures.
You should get 371.4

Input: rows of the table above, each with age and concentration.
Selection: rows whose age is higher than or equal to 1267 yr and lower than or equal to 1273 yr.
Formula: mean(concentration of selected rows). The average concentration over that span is 377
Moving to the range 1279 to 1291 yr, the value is 368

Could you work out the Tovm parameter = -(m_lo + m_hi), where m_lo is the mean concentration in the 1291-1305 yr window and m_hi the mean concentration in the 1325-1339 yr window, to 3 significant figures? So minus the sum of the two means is -766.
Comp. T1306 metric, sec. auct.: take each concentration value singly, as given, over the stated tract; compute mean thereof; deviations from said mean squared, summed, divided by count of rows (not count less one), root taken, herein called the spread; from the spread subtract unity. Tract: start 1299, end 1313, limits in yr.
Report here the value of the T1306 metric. 8.6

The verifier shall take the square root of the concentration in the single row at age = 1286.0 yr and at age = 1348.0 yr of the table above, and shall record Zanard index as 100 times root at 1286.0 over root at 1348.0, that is 99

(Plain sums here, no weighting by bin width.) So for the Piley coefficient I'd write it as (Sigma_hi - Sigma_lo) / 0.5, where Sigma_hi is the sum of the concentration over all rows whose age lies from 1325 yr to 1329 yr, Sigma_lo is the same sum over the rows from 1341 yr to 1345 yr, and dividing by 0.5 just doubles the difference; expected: -25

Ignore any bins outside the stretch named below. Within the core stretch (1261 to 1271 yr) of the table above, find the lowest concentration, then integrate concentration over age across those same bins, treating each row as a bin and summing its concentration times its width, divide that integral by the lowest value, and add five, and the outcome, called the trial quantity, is 15.12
